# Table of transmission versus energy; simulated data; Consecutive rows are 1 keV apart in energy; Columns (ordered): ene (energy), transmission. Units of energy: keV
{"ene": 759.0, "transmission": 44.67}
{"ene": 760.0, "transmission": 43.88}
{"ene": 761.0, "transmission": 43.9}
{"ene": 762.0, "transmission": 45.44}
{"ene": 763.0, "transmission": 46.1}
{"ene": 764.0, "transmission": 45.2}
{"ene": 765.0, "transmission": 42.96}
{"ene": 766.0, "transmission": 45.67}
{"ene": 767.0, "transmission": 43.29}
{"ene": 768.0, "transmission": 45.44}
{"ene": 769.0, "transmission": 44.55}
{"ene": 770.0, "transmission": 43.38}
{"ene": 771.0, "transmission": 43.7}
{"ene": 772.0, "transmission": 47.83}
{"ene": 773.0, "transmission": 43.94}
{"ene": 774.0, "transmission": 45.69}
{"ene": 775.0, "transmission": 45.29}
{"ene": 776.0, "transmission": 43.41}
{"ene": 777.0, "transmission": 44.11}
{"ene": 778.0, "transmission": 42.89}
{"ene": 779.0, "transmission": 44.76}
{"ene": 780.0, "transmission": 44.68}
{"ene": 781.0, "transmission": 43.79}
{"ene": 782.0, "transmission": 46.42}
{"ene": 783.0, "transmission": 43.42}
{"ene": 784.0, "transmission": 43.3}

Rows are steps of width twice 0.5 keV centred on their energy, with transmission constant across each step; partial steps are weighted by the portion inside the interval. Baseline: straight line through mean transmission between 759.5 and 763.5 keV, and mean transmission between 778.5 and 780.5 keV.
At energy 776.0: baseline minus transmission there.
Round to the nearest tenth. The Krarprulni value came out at 1.3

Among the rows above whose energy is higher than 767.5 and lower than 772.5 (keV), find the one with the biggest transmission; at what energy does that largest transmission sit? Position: 772.0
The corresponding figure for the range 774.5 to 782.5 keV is 782.0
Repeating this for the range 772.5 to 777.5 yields 774.0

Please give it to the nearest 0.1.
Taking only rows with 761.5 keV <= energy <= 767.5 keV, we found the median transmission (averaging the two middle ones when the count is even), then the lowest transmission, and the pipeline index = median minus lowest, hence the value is 2.4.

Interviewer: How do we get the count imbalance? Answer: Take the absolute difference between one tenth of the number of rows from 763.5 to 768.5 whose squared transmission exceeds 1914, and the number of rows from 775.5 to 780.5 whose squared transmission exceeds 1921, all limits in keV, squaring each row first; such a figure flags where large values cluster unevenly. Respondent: 2.70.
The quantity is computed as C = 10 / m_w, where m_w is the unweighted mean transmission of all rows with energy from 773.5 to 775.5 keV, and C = 0.2198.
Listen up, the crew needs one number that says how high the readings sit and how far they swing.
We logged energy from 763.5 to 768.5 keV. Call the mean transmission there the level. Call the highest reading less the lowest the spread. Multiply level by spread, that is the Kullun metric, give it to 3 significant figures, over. 121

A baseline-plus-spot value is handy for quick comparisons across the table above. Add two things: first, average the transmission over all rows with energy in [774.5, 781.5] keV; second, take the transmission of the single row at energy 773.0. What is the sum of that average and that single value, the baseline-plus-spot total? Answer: 88.1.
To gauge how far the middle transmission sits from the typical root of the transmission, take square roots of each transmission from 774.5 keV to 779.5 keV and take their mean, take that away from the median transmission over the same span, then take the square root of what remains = 6.12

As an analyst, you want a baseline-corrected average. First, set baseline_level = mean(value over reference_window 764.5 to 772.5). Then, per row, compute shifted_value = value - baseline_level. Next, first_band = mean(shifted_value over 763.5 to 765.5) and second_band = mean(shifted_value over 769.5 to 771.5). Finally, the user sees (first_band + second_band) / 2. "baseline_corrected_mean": -0.8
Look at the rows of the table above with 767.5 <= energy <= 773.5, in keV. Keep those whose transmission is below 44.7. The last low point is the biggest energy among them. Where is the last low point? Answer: 773.0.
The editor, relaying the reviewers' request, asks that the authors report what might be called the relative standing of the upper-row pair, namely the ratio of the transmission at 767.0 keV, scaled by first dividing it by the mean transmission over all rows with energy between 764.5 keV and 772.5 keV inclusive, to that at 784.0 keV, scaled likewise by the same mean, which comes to 1.00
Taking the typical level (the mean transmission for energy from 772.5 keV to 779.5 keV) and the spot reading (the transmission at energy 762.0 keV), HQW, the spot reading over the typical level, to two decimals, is 1.03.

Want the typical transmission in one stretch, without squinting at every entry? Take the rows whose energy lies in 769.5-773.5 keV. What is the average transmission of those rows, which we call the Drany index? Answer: 44.7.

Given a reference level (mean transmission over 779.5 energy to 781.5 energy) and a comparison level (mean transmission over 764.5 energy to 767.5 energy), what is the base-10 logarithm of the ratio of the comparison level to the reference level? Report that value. -0.0026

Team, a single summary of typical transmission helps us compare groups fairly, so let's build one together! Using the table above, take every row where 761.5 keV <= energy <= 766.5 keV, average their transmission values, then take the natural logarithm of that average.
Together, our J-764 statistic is 3.81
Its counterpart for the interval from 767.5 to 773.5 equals 3.80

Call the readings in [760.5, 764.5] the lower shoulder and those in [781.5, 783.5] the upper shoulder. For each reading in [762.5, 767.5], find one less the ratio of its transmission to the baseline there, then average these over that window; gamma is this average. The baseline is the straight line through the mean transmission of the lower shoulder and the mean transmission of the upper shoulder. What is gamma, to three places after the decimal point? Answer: 0.011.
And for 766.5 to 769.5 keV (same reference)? 0.015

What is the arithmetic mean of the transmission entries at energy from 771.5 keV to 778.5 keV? 44.7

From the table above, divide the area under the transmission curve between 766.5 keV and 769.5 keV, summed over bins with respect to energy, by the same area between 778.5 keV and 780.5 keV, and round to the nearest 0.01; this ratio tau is 1.49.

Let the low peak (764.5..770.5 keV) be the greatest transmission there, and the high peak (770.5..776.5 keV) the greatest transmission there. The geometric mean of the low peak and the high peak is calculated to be 46.7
